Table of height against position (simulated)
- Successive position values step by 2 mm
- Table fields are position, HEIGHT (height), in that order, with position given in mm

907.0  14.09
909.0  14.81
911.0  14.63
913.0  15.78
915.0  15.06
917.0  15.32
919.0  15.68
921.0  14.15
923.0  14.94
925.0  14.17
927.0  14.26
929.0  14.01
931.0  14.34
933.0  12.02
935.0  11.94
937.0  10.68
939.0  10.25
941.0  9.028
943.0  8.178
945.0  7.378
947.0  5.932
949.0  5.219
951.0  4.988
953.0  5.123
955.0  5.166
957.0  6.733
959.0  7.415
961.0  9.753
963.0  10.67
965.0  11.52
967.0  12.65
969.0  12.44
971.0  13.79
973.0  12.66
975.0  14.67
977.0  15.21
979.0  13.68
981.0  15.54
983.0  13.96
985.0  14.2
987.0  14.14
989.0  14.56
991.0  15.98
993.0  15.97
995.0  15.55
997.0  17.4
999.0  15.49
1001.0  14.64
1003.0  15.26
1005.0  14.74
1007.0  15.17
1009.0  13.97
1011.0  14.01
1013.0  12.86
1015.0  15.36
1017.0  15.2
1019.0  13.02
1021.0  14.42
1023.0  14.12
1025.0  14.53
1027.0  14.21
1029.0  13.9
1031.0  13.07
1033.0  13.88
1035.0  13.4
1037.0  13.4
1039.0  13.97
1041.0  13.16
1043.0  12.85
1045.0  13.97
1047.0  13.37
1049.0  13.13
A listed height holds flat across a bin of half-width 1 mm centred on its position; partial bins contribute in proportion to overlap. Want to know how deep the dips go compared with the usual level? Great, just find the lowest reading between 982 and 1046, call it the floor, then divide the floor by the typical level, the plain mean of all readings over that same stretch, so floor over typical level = 0.9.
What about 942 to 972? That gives 0.6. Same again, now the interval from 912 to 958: 0.5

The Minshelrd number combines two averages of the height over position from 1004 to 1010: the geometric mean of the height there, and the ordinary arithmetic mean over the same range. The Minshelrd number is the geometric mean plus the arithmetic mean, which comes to 29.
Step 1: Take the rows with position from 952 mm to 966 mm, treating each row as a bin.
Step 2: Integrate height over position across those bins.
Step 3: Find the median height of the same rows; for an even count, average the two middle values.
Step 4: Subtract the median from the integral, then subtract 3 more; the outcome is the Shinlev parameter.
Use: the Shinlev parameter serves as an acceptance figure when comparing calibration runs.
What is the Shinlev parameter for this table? 102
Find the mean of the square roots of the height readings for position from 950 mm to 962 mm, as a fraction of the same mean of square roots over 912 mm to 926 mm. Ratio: 0.65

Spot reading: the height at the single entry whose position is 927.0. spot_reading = 14.26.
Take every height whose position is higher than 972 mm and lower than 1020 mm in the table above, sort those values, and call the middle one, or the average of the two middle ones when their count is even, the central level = 14.7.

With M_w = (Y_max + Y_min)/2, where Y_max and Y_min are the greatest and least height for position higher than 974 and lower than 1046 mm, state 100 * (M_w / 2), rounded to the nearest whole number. 756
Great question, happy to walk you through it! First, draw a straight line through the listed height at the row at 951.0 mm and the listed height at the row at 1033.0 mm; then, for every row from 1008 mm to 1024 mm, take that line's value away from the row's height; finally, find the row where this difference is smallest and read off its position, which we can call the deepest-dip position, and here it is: 1019.0 mm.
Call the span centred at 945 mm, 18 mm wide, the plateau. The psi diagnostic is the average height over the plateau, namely 7.42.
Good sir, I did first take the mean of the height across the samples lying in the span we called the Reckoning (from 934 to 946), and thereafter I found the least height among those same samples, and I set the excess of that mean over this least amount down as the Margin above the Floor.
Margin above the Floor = 2.2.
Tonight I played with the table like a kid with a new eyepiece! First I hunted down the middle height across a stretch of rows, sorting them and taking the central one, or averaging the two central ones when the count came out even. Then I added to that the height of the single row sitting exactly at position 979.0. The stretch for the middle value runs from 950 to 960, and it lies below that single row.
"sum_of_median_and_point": 18.8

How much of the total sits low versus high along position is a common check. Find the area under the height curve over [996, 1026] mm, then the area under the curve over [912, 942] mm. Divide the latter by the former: 0.92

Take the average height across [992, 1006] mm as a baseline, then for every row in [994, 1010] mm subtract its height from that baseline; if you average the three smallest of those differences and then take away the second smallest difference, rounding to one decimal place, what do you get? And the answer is -0.6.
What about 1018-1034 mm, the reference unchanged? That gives 0.0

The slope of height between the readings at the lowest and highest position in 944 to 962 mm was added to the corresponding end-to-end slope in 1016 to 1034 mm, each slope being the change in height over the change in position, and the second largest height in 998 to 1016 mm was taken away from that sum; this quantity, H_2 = -15.3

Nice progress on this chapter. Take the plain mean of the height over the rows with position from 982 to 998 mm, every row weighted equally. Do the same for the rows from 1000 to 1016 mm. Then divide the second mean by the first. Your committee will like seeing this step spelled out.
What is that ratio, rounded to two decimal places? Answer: 0.95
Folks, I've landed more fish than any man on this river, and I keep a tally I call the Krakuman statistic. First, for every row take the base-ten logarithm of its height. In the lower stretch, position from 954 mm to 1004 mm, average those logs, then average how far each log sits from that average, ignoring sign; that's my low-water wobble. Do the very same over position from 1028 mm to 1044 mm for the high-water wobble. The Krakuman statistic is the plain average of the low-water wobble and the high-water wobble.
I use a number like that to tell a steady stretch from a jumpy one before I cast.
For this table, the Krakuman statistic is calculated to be 0.051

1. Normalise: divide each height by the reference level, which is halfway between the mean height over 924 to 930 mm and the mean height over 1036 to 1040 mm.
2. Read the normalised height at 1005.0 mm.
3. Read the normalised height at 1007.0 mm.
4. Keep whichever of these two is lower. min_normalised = 1.06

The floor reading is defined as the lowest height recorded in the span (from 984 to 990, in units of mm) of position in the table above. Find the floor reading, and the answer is 14.14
